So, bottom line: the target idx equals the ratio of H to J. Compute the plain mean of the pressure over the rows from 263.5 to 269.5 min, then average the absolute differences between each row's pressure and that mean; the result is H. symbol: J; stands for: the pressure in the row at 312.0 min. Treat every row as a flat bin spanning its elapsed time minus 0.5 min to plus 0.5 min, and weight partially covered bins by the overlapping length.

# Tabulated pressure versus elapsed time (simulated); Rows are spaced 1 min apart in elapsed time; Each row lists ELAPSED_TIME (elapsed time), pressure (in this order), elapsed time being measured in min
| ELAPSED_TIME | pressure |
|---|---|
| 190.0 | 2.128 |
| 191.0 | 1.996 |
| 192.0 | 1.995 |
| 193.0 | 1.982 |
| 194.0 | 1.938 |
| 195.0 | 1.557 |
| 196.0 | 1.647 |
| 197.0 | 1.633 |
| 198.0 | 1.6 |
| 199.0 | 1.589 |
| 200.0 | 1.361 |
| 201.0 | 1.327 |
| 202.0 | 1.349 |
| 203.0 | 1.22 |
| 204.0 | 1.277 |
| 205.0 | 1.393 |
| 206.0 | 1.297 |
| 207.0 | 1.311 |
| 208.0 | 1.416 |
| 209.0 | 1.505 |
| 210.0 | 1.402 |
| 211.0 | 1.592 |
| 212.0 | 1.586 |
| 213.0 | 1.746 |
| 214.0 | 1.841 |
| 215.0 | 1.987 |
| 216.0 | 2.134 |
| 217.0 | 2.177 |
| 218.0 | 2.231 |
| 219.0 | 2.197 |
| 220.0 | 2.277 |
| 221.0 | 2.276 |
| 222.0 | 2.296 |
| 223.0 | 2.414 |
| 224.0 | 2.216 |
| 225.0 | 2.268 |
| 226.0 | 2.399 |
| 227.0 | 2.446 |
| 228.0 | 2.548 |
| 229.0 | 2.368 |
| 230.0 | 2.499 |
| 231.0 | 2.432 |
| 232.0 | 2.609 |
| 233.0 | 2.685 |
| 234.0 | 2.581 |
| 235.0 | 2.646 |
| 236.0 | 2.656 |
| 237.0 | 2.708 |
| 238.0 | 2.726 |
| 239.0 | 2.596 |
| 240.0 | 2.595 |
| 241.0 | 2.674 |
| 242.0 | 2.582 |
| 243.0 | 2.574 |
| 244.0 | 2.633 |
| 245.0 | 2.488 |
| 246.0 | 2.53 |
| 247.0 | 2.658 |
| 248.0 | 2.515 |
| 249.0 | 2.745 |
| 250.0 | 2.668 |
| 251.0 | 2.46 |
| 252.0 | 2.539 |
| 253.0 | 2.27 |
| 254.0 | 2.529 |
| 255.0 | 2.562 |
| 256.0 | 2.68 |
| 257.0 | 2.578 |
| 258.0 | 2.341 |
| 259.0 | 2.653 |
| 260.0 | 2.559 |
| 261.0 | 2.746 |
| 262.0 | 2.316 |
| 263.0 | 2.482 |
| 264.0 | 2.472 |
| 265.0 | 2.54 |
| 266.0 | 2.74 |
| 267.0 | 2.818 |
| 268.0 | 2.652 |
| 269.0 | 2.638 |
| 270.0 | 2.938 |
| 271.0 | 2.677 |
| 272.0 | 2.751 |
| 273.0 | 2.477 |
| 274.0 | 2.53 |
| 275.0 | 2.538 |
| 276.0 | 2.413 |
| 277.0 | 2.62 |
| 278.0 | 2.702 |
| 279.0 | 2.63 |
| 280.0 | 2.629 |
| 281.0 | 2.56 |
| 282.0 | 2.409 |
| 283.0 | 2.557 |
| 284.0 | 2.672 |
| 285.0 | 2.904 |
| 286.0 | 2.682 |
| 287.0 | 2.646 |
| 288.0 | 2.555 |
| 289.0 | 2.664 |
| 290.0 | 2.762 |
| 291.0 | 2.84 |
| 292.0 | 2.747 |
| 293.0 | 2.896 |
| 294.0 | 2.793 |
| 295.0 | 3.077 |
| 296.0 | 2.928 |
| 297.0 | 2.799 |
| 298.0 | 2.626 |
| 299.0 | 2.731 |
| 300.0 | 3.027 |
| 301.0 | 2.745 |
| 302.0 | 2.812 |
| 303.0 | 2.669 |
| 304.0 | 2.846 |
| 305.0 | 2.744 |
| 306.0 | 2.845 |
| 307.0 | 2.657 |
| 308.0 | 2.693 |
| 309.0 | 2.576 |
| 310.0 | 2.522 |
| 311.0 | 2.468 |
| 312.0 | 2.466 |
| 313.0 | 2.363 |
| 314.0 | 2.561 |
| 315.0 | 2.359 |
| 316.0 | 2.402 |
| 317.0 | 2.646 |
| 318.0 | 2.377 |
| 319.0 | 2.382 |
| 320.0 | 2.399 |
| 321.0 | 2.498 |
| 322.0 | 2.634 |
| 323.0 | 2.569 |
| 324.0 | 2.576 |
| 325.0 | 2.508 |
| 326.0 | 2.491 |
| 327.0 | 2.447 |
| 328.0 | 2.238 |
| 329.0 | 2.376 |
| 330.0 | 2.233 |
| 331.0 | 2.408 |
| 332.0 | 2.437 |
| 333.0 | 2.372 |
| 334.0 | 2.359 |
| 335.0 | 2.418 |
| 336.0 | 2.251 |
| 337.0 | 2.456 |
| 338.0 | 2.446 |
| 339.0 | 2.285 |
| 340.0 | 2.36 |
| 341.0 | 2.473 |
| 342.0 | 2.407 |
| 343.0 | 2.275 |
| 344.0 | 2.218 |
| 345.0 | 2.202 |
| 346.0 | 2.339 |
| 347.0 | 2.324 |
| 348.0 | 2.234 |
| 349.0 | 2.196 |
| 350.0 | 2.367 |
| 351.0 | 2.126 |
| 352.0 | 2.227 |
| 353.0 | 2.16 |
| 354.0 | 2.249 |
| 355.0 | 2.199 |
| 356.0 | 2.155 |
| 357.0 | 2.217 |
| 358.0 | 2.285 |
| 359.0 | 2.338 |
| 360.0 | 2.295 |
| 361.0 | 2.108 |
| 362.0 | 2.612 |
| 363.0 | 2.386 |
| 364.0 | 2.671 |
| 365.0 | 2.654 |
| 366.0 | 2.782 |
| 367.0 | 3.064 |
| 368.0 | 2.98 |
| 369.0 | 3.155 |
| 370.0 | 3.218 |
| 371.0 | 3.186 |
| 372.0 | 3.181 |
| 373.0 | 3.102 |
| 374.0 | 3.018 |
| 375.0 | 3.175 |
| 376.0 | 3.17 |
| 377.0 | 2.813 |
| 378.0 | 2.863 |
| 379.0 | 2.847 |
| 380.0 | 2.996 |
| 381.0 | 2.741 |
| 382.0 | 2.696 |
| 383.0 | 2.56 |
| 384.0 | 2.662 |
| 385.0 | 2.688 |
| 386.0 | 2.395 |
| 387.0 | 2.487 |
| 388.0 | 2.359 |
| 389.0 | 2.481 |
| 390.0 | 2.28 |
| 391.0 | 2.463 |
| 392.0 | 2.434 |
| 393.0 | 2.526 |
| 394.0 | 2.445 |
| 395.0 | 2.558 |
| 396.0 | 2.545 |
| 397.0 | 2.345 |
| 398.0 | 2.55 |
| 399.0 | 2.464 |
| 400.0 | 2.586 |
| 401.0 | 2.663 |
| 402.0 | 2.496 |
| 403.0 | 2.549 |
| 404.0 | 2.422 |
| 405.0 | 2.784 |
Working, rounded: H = 0.09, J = 2.466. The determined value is 0.038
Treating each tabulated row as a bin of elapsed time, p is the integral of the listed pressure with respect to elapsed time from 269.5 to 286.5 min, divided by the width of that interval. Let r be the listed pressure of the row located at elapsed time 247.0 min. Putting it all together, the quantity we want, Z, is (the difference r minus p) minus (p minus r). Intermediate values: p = 2.63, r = 2.658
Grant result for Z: 0.06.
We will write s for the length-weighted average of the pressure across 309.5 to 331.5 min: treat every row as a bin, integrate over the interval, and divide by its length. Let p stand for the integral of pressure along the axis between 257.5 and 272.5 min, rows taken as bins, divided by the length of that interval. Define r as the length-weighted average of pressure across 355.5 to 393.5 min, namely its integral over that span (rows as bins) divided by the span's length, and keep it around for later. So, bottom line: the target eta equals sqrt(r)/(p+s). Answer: 0.323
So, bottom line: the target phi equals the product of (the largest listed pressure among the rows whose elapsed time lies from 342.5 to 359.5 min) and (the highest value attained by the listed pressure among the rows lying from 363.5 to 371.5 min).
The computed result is 7.62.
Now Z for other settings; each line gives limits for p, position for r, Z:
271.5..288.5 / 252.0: -0.13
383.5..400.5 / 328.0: -0.50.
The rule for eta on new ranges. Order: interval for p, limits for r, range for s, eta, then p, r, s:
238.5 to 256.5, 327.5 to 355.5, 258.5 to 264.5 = 0.297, 2.57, 2.31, 2.54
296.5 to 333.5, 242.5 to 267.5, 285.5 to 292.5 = 0.305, 2.55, 2.56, 2.70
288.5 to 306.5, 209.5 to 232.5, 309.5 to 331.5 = 0.280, 2.81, 2.17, 2.45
